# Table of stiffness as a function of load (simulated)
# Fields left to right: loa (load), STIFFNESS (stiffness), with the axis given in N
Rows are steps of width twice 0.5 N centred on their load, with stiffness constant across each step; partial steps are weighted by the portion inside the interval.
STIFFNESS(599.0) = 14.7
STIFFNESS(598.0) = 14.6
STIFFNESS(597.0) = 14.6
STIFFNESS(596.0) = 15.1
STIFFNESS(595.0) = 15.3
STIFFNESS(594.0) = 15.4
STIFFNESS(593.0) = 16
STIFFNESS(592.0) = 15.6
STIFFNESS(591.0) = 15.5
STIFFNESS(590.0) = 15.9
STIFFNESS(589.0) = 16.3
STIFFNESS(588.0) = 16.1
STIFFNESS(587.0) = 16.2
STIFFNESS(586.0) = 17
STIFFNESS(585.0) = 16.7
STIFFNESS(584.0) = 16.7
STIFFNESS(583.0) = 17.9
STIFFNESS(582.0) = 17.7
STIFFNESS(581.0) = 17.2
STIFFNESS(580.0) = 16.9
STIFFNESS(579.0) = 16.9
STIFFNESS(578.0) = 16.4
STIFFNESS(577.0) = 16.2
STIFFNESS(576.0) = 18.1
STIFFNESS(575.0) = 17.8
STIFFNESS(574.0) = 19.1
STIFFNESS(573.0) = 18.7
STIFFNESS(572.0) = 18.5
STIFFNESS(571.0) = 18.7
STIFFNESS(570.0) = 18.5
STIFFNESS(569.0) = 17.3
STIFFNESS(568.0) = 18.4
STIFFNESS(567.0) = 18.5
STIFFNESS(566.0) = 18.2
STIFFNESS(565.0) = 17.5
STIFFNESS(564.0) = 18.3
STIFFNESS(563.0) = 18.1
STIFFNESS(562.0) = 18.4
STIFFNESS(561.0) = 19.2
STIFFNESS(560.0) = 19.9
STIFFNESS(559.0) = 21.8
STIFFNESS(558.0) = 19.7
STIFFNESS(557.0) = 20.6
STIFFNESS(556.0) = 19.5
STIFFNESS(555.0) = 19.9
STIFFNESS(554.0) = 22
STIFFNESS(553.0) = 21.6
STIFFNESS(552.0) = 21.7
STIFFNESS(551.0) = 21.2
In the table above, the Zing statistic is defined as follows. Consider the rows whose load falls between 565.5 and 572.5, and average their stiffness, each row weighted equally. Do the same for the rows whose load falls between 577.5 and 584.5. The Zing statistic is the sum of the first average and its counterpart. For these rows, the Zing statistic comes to 35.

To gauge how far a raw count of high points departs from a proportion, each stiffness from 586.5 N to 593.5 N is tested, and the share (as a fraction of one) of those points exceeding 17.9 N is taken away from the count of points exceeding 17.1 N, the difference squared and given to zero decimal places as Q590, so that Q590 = 0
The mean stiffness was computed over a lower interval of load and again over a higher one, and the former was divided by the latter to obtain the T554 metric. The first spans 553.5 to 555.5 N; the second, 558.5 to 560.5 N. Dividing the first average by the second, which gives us 1.00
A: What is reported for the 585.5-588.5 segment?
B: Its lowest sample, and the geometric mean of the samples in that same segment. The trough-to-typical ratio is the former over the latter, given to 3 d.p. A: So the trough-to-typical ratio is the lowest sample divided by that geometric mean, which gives 0.980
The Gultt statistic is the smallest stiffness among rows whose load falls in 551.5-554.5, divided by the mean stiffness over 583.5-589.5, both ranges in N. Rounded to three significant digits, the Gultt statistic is 1.31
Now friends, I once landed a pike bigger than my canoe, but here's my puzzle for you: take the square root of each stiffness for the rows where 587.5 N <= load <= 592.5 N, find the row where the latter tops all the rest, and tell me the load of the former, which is 589.0 N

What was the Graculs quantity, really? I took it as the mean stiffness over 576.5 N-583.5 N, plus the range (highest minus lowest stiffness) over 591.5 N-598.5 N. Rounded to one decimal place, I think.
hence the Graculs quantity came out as 18.4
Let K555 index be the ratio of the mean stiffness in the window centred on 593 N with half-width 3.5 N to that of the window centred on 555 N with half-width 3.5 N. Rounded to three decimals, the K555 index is 0.750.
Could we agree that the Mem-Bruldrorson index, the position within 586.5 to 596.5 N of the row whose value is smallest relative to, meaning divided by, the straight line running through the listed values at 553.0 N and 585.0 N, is 591.0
